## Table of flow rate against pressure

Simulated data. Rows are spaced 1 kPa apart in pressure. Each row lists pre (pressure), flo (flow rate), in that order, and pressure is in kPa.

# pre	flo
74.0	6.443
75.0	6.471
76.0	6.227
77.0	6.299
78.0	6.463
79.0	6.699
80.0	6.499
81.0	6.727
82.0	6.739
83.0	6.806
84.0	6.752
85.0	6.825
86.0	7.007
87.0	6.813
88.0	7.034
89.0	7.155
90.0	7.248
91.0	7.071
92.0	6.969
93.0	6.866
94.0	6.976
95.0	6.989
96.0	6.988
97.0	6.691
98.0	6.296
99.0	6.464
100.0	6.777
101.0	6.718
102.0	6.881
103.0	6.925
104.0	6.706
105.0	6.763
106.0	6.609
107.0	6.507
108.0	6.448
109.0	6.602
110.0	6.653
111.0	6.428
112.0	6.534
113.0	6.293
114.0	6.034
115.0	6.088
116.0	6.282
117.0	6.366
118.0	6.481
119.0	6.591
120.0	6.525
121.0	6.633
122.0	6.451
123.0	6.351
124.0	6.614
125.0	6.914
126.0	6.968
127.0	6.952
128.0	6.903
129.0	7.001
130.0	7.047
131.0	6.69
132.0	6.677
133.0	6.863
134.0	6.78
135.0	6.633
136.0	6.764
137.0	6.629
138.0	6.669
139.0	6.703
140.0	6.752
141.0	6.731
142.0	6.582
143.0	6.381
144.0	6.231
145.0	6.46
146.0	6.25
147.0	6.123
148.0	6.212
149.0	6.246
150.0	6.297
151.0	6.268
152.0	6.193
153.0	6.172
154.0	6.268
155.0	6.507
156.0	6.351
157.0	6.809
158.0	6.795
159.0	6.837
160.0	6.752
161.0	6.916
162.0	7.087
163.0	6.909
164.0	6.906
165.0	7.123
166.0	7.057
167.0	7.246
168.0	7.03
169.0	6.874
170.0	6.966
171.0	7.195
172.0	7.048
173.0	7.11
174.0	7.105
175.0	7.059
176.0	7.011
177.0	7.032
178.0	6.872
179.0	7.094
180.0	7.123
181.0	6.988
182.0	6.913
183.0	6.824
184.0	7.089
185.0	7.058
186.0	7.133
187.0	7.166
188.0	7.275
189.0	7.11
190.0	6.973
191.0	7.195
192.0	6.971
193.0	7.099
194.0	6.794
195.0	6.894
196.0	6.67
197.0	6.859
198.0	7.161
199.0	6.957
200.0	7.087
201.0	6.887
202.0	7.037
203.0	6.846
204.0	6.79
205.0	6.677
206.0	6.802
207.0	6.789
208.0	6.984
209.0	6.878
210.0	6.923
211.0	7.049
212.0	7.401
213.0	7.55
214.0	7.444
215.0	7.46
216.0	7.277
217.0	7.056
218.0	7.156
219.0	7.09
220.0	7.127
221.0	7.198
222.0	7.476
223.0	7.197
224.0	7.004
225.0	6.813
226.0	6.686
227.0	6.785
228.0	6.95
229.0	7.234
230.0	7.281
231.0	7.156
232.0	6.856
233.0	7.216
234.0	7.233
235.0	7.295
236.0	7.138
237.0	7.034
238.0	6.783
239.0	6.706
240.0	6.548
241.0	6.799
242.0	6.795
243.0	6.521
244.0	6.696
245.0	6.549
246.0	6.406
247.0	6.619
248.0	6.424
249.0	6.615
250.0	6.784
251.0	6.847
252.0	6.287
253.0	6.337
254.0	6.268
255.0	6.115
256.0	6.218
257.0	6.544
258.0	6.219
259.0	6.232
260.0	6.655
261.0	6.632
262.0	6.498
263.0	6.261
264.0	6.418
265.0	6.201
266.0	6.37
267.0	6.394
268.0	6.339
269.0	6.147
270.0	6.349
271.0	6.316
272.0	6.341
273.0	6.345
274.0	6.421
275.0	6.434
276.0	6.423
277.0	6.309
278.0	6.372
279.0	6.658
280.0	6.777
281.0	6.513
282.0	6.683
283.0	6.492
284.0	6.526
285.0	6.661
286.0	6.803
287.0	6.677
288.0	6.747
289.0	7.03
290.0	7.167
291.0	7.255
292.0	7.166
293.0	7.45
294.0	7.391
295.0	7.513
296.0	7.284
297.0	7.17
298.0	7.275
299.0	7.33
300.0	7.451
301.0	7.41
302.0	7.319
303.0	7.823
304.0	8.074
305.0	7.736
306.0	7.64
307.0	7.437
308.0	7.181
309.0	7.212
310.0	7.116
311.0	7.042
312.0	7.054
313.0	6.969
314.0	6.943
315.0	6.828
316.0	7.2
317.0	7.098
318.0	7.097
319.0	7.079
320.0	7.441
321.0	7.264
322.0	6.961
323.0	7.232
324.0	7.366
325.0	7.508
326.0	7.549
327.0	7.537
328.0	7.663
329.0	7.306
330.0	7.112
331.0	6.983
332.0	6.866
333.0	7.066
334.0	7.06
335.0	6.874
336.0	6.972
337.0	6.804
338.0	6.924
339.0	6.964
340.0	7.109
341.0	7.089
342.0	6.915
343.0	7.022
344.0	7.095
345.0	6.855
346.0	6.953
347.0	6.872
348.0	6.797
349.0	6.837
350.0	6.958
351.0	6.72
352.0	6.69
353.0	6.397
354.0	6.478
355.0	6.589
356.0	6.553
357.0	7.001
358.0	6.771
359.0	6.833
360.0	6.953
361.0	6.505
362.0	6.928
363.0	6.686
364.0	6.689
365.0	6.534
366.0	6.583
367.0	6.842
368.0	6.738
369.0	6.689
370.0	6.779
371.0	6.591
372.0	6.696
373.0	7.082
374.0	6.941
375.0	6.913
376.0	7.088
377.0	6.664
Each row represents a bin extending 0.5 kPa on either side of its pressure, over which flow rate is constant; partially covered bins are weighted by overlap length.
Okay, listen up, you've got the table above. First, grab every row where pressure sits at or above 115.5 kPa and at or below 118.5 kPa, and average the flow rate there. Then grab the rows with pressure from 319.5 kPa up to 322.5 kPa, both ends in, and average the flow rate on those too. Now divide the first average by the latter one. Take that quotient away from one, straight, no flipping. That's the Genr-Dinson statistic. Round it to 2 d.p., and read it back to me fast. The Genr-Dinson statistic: 0.12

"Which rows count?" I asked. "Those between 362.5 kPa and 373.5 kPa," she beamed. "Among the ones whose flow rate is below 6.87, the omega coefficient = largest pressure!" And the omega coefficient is 372.0 kPa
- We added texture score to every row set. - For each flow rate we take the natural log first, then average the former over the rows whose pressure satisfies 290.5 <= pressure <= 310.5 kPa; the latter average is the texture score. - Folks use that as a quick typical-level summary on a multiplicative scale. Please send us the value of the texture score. 2.00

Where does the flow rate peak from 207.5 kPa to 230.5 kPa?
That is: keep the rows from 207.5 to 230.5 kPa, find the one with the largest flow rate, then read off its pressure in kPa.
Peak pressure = 213.0 kPa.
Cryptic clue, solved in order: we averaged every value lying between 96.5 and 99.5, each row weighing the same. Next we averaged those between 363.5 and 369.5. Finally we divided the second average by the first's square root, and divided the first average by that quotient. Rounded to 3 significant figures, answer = 2.47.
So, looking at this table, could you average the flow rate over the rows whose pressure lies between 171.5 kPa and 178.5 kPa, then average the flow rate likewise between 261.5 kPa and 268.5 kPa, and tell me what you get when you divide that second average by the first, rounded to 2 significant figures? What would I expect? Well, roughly 0.90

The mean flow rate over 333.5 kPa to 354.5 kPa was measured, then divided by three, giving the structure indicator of 2.29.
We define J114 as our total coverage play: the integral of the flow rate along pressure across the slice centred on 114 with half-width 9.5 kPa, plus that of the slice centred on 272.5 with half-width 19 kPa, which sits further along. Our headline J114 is 369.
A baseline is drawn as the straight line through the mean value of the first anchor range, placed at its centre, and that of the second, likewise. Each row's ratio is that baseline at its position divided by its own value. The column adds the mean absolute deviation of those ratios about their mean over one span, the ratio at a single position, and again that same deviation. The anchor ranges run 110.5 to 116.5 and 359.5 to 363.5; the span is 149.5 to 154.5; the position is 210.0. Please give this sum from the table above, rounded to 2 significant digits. 0.95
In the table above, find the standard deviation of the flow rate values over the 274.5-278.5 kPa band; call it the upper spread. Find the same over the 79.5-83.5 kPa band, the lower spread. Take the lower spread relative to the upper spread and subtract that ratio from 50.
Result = 47.7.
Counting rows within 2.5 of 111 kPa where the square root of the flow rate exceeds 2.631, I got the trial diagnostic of 0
